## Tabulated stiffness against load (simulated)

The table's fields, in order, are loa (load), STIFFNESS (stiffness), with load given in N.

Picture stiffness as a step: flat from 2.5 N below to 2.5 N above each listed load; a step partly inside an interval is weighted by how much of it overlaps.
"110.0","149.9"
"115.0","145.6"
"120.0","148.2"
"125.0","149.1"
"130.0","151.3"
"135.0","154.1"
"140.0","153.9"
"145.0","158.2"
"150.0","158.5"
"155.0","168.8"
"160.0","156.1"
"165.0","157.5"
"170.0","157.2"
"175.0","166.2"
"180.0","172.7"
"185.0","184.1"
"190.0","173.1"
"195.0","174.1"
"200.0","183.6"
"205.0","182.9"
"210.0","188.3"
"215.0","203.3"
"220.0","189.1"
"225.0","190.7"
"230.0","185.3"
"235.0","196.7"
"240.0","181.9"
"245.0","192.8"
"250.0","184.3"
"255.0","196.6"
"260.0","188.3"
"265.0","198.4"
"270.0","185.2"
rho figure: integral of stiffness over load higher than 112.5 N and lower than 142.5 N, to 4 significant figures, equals 4511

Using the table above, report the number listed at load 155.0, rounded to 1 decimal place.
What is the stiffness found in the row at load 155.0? 168.8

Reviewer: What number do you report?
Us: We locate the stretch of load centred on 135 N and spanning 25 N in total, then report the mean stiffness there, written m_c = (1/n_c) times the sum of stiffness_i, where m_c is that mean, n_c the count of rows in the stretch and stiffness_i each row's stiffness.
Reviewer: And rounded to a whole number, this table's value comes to 153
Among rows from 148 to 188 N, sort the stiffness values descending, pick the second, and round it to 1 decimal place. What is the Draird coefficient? 172.7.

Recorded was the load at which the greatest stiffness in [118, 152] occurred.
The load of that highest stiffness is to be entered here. 150.0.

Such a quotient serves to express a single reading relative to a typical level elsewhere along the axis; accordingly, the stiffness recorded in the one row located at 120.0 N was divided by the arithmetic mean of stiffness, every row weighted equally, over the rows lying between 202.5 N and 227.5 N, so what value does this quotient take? 0.78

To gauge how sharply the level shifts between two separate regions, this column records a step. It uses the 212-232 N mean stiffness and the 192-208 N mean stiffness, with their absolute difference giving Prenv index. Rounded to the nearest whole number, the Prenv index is 12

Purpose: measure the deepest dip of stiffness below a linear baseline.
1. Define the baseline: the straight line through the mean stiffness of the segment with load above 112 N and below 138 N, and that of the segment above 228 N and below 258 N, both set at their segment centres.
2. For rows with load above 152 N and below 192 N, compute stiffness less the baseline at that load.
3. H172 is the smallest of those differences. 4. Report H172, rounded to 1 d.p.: -7.8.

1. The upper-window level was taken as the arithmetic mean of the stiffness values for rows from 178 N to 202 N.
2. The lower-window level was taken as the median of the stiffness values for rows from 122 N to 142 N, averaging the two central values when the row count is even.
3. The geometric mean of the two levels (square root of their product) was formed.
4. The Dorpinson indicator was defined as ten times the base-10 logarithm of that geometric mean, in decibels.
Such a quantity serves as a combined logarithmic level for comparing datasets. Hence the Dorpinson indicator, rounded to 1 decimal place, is 22.2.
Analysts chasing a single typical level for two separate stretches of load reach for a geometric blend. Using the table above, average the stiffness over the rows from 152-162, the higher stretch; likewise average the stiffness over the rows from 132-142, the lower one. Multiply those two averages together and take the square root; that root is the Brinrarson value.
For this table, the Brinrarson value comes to 158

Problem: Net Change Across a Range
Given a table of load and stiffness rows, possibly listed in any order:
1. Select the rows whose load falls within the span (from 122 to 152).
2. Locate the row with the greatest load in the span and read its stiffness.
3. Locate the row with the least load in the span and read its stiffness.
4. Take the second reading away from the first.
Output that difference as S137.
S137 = 9.4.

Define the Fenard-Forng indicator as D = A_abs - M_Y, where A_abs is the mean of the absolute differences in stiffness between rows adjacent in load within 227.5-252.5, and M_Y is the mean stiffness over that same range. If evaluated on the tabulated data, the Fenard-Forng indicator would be -177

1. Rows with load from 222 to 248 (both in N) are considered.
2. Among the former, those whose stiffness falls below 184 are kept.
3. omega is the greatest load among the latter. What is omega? 240.0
